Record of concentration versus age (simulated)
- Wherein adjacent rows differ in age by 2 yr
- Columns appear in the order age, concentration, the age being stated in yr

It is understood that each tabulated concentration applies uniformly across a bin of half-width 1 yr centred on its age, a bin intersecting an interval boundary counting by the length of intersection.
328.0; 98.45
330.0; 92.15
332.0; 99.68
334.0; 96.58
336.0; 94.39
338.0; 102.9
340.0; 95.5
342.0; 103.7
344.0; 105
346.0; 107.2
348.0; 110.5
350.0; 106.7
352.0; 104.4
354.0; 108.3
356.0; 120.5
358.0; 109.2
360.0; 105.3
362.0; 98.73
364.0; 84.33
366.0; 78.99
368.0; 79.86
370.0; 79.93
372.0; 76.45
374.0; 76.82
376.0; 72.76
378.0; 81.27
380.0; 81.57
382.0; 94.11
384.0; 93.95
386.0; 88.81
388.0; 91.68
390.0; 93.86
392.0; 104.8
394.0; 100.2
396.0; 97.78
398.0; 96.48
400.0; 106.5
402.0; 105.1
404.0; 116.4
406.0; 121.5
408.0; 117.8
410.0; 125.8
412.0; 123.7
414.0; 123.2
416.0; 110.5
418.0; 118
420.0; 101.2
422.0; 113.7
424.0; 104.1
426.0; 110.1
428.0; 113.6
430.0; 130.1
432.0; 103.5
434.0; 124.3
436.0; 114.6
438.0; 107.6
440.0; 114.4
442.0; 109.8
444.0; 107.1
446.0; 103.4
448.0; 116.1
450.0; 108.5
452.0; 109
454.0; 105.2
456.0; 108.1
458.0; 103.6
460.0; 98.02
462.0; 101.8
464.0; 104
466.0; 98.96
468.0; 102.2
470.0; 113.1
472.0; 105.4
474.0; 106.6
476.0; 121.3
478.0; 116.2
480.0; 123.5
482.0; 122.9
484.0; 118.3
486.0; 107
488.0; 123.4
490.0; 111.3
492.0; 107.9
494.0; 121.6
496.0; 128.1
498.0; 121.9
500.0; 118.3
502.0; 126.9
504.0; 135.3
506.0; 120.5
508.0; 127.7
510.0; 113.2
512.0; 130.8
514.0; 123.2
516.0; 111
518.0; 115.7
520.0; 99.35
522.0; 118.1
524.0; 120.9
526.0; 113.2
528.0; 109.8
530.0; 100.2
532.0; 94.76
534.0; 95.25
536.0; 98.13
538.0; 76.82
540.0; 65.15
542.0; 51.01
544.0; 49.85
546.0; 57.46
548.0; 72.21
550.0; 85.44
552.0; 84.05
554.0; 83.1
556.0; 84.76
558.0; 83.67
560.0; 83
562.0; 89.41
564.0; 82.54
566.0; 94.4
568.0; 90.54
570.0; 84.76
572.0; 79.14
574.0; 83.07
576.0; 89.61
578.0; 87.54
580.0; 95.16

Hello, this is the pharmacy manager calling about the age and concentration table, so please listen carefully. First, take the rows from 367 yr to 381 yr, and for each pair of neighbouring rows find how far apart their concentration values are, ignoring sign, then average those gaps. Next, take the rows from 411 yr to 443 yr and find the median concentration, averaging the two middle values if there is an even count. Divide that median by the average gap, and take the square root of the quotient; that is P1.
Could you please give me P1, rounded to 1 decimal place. 6.4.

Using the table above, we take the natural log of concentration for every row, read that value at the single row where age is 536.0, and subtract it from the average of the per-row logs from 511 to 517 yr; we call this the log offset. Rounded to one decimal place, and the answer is 0.2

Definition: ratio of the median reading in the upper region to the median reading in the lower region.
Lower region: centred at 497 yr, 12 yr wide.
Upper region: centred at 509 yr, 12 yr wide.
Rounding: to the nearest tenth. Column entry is 1.0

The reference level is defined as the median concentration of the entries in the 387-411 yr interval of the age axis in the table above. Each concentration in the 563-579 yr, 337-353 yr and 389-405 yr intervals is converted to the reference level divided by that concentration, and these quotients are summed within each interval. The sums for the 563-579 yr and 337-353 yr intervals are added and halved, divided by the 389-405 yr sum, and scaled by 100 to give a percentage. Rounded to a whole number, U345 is 108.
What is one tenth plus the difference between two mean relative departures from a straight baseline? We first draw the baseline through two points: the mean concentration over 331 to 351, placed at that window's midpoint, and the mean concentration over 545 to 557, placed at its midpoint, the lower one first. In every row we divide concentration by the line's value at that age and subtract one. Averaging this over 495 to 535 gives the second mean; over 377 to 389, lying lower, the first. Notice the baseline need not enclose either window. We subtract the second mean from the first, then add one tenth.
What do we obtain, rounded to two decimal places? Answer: -0.41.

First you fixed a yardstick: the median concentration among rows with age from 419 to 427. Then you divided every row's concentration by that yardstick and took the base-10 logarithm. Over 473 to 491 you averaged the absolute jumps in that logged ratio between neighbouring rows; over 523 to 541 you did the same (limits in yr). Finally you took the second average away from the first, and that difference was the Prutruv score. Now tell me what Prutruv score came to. -0.004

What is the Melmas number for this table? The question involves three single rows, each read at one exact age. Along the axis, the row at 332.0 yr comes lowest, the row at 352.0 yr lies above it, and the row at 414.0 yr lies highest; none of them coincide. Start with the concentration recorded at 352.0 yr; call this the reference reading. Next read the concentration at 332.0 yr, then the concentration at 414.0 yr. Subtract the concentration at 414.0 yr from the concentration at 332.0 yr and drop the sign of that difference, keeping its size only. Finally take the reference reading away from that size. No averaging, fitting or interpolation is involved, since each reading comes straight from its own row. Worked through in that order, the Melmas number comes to -81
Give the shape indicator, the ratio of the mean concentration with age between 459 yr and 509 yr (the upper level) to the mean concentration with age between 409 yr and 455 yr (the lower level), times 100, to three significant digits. 102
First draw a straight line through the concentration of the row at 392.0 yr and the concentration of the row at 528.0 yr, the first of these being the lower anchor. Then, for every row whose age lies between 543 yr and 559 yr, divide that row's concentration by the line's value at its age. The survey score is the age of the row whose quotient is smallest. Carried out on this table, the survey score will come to 544.0 yr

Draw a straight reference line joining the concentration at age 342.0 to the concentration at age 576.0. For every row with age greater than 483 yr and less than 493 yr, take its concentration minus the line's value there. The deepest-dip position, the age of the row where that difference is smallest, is 486.0 yr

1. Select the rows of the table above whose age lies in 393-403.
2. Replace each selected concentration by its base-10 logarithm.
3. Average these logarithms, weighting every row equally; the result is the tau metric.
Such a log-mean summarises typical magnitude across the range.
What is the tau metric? 2.00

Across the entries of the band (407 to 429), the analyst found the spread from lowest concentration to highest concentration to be 24.6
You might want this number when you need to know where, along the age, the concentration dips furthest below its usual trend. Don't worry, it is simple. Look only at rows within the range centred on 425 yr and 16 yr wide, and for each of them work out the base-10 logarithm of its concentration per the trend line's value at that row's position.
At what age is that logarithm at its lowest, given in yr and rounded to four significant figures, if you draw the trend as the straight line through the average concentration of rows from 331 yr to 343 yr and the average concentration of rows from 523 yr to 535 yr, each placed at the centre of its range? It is 420.0 yr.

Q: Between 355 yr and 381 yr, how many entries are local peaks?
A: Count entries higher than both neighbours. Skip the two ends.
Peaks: 2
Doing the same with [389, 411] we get 3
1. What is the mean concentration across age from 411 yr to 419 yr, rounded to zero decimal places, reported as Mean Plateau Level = 119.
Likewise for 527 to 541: 91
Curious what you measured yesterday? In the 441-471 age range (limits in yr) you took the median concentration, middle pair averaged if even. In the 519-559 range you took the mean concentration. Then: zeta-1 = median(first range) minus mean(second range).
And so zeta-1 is 18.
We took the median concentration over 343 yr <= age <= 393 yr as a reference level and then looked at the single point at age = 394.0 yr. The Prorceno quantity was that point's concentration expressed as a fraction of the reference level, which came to 1.1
